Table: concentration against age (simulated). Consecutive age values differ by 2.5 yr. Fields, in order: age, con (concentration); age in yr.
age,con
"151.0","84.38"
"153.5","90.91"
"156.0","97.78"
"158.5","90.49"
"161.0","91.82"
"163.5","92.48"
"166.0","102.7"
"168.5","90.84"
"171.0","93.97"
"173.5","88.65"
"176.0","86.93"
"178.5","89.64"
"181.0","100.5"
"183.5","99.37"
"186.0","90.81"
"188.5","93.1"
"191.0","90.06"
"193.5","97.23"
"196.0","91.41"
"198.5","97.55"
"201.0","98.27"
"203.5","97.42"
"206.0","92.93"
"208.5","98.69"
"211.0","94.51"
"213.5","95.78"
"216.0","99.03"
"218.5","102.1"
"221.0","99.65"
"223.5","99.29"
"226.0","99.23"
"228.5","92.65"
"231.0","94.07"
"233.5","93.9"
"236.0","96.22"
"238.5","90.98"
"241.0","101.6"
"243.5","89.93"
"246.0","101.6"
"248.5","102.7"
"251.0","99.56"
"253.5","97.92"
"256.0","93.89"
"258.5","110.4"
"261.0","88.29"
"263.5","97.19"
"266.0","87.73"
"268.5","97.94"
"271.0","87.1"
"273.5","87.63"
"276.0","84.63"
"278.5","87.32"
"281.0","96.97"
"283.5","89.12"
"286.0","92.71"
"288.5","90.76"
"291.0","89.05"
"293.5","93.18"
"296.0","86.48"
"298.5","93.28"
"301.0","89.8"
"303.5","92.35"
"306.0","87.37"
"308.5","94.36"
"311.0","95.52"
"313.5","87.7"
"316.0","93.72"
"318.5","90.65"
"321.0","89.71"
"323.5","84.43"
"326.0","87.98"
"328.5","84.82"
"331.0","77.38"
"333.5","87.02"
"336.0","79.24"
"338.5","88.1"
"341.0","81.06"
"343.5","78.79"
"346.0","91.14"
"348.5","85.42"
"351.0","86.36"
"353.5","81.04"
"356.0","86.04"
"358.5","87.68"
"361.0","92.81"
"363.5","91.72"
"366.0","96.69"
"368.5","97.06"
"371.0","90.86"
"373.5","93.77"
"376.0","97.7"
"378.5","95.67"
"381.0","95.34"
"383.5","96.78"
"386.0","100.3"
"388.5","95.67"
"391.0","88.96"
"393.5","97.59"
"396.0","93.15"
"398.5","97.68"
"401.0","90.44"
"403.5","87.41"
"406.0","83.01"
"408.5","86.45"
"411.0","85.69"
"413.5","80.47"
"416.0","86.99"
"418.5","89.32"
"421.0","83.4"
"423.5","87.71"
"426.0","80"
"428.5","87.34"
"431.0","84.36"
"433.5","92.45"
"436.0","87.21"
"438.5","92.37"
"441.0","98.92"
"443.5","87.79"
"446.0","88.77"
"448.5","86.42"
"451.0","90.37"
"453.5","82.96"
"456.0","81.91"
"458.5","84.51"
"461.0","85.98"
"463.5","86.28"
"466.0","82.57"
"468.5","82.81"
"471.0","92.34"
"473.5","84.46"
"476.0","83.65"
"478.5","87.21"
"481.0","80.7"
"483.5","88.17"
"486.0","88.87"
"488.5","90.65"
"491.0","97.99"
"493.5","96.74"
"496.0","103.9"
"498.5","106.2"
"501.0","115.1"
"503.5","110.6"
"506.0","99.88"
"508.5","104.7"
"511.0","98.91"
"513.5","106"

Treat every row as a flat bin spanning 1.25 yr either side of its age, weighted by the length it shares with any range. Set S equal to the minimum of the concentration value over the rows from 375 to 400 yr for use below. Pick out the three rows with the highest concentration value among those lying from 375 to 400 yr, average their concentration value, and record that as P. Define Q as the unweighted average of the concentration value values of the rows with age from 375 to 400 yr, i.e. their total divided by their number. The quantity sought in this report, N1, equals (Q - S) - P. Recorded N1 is -92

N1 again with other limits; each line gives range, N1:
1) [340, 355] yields -82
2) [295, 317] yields -90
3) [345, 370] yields -87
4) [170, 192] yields -92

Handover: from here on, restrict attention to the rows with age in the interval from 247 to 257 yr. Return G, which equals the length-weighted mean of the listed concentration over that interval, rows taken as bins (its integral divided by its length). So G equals 99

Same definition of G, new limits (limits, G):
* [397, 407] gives 90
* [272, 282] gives 89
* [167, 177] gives 90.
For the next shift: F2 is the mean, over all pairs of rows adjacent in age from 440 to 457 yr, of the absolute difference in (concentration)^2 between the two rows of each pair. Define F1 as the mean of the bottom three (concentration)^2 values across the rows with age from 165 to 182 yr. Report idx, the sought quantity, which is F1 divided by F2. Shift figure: 9.7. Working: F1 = 7817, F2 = 803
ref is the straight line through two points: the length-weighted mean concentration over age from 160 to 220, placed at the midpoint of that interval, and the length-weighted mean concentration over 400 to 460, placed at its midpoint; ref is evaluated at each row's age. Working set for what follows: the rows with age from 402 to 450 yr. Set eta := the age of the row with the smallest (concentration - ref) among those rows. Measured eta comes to 426.0 yr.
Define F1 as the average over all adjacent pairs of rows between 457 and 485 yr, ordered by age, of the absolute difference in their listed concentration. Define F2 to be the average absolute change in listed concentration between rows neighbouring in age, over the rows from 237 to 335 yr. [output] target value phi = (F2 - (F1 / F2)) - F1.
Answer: 1.4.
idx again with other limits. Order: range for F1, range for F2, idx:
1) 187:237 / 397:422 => 11.1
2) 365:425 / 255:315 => 5.4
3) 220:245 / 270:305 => 10.9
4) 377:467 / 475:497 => 8.1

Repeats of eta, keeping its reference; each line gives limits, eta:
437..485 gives 481.0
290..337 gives 331.0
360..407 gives 406.0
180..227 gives 191.0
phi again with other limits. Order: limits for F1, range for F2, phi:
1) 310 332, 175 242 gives -2.0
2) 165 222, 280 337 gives -0.4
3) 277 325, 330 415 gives -1.1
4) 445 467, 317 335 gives 1.6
